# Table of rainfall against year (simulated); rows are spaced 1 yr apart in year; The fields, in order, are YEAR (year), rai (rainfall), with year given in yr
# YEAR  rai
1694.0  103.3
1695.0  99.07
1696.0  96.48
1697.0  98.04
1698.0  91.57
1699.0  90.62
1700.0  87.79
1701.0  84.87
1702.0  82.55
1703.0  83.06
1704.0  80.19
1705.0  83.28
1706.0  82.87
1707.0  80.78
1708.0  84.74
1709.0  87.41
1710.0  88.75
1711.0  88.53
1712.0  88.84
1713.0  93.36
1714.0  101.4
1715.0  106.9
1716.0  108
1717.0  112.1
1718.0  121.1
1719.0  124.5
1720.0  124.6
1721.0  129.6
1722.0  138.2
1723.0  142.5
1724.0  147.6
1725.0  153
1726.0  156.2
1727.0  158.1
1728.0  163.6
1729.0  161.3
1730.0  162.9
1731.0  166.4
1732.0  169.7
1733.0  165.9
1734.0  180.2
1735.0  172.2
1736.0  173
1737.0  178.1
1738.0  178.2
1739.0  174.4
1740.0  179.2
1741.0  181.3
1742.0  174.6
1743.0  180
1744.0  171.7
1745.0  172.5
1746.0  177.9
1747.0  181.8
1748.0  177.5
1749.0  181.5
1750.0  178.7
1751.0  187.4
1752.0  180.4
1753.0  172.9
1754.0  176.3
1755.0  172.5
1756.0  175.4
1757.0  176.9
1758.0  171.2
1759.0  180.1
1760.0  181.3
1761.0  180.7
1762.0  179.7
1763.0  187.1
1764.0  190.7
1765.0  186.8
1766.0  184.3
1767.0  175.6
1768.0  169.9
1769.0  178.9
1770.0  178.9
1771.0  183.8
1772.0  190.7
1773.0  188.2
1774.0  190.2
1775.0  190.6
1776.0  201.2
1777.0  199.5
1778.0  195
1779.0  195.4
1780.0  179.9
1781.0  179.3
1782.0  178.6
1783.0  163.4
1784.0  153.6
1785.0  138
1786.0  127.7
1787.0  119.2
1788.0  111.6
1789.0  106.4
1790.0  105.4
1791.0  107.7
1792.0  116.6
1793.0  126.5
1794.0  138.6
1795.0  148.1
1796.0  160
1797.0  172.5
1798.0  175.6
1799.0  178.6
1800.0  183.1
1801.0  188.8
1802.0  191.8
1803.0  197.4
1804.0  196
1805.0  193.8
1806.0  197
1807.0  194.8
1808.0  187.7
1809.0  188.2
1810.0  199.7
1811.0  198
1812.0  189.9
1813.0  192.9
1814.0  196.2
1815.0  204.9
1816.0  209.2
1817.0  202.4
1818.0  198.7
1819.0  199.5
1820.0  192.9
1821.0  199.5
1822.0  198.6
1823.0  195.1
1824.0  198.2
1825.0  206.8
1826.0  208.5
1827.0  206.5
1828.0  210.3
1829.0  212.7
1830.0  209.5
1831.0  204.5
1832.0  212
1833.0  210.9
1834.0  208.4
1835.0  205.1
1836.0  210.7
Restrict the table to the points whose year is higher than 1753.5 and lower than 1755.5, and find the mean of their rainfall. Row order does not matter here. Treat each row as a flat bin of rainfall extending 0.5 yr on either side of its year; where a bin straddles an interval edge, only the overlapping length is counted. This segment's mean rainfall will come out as 174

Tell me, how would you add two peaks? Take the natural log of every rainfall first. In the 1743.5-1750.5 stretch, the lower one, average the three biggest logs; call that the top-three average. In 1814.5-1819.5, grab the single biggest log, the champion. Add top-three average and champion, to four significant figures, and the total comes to 10.54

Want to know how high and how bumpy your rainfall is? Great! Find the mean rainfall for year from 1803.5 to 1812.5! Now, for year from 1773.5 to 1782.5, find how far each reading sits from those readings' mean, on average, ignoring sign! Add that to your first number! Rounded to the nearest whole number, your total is 201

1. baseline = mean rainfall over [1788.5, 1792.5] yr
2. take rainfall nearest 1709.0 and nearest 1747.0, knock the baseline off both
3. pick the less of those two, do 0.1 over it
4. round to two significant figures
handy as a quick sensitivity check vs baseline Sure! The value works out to -0.0046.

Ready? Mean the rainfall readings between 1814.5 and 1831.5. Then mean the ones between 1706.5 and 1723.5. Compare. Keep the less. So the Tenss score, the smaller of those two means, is 107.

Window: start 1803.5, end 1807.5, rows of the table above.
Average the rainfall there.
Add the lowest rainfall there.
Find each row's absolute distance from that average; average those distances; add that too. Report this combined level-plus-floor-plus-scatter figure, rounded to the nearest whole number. 390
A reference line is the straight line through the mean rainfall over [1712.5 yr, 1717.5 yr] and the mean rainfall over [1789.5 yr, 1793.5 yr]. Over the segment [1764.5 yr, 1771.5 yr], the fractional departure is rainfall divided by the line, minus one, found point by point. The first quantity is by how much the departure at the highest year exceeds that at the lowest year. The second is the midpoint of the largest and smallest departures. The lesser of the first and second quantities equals -0.04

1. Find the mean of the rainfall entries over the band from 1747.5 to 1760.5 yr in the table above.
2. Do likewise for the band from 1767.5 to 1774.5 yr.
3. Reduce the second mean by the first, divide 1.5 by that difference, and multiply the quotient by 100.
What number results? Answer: 29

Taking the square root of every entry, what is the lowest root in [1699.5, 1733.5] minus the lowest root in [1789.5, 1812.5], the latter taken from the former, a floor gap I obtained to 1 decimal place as -1.3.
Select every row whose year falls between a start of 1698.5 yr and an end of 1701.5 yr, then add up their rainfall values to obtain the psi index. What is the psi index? 263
